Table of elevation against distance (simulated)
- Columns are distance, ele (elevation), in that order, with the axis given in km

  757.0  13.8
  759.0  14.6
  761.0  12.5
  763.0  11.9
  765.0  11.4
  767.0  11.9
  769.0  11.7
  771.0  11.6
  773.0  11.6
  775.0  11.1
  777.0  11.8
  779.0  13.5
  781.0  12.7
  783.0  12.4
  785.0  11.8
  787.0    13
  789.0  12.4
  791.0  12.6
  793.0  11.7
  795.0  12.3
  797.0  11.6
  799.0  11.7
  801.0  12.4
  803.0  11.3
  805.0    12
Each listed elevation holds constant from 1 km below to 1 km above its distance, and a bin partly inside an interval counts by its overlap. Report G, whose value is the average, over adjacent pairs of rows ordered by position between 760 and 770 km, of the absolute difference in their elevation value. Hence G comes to 0.45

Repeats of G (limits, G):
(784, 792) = 0.67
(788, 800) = 0.50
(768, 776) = 0.20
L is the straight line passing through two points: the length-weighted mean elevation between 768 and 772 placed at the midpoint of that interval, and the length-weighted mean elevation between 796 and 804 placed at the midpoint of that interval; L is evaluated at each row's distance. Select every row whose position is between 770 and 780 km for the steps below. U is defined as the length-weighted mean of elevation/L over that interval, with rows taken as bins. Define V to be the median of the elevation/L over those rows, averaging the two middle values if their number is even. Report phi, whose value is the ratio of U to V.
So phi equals 1.03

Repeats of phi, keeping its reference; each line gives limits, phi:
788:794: 0.99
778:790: 1.01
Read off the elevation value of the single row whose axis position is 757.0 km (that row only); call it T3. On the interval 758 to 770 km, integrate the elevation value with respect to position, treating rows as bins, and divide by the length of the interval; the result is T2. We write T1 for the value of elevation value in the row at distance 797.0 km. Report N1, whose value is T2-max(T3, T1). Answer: -1.5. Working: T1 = 11.6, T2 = 12.33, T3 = 13.8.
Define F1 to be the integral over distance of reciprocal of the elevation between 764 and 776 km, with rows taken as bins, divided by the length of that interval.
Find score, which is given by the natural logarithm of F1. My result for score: -2.45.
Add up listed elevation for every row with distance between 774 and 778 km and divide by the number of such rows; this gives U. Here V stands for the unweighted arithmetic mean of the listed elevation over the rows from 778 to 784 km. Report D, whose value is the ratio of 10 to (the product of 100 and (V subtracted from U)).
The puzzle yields -0.07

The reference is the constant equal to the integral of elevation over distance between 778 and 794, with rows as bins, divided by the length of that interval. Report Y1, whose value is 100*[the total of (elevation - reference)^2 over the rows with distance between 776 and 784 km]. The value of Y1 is 153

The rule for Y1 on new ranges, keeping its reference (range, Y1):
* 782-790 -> 77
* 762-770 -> 265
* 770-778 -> 417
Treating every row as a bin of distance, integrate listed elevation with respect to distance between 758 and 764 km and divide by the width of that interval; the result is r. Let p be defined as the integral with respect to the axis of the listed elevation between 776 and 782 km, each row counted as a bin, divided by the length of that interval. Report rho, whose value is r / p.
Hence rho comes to 1.03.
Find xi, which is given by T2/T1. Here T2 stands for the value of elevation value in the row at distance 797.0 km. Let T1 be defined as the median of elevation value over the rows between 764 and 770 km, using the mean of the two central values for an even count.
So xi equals 0.99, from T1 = 11.7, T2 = 11.6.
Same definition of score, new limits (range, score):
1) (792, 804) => -2.47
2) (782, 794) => -2.51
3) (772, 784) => -2.50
